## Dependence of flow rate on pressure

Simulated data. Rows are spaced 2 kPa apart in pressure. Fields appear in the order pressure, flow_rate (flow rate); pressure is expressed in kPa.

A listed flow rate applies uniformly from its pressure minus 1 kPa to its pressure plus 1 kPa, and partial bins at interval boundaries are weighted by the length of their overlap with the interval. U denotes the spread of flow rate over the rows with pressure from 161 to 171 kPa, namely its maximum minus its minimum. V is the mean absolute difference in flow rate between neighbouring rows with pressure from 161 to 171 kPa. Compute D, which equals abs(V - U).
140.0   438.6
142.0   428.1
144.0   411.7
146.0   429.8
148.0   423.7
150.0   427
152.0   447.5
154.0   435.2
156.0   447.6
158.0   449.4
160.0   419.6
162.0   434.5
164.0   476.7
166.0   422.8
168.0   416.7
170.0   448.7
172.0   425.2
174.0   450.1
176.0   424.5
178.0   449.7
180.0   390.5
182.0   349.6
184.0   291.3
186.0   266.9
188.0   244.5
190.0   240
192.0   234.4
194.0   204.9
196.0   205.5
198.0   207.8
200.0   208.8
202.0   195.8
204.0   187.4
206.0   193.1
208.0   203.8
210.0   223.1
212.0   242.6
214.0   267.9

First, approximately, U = 60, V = 34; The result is 26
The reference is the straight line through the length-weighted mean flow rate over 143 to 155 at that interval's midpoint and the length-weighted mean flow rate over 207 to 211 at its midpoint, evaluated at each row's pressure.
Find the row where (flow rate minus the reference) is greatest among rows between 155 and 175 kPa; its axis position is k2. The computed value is 174.0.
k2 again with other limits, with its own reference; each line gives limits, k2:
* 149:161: 158.0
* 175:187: 178.0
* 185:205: 186.0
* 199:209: 208.0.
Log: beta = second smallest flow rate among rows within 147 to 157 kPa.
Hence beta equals 427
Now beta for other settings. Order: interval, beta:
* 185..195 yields 234.4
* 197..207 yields 193.1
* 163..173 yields 422.8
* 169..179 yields 425.2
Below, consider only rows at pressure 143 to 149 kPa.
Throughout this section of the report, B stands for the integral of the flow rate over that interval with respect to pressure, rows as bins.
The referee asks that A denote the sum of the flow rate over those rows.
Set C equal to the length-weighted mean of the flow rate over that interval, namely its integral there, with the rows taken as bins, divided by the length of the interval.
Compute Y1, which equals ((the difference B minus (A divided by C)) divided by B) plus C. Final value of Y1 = 423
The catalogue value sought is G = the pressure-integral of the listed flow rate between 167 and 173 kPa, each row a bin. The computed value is 2581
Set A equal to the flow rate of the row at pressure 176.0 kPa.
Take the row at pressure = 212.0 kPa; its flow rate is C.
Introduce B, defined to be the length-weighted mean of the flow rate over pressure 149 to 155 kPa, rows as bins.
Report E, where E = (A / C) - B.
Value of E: -435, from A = 424.5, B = 437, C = 242.6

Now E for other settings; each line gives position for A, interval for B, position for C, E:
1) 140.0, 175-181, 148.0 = -421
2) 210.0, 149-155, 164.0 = -436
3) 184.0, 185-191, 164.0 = -250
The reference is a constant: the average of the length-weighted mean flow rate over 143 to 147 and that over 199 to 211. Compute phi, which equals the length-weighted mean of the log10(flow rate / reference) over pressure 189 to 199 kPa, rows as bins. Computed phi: -0.155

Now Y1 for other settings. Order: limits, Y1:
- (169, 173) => 438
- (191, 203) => 211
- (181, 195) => 263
